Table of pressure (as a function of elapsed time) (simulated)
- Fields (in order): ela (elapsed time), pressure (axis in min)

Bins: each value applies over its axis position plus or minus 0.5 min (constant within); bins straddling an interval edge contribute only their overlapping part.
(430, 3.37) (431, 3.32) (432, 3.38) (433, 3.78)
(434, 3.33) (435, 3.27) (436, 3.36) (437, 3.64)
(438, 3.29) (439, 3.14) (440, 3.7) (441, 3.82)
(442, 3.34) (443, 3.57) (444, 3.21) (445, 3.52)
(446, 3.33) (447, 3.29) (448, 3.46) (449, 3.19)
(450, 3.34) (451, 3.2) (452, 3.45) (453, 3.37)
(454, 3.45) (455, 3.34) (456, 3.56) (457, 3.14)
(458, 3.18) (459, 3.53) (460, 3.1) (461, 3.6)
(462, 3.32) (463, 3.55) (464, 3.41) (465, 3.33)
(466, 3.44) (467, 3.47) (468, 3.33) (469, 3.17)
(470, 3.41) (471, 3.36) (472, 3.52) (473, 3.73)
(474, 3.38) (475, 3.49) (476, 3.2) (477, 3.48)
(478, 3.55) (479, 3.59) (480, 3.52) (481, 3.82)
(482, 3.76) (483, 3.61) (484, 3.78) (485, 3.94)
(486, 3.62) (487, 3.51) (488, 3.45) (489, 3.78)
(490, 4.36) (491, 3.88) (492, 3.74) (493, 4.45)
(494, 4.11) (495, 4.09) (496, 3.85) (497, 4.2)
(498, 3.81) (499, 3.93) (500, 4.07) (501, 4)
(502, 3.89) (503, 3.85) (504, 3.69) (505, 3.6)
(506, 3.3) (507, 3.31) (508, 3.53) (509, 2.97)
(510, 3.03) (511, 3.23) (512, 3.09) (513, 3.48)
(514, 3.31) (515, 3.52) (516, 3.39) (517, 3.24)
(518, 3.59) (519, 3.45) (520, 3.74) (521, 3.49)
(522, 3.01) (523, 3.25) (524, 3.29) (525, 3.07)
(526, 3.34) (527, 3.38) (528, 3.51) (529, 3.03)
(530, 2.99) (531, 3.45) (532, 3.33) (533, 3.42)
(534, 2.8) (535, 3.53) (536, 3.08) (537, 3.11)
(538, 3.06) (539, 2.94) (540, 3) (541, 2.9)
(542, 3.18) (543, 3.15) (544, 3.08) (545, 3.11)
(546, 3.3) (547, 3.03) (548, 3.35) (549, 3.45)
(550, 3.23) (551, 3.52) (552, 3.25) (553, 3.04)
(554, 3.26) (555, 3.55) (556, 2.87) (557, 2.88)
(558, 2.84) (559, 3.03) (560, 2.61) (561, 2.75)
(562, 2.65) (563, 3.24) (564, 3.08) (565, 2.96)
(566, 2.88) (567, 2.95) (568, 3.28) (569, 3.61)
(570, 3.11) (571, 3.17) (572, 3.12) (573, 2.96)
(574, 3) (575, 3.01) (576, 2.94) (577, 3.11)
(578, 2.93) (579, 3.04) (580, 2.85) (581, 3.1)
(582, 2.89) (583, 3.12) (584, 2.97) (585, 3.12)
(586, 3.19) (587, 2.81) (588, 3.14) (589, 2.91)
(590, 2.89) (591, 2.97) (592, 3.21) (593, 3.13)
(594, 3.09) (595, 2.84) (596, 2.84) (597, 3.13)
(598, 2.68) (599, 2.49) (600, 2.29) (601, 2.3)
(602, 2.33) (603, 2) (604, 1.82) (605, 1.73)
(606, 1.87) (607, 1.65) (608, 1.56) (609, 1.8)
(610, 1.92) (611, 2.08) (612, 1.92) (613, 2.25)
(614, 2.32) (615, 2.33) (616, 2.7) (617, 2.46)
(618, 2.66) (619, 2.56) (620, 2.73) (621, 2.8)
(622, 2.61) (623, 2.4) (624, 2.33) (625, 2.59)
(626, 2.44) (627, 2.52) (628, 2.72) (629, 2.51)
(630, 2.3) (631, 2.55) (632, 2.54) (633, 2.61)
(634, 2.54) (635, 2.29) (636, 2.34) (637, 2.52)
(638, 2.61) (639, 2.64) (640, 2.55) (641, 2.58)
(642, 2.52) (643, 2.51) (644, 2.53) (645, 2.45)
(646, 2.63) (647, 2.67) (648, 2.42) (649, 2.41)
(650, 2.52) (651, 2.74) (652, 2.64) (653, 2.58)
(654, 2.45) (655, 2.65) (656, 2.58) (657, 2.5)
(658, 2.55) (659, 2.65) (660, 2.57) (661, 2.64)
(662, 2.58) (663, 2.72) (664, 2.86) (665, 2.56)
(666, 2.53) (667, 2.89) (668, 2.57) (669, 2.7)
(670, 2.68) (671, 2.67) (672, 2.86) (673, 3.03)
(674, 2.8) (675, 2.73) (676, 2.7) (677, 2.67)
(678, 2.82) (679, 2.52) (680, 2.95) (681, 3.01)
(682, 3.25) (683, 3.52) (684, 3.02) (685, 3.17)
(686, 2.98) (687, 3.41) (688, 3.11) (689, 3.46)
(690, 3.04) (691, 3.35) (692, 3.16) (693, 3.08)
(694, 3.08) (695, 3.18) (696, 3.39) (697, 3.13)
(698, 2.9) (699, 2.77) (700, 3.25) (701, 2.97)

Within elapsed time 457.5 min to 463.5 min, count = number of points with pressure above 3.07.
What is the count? 6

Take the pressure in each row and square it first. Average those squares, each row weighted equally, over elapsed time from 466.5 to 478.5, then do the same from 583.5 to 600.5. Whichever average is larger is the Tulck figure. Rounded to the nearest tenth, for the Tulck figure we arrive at 11.7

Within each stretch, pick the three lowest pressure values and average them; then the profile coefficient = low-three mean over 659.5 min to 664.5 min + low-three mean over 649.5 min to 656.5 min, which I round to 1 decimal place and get 5.1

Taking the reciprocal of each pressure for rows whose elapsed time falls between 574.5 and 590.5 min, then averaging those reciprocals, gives 0.33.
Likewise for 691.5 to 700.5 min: 0.32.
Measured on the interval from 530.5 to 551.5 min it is 0.31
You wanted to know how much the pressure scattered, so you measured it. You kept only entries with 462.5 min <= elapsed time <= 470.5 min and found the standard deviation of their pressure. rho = 0.11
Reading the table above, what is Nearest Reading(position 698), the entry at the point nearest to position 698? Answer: 2.9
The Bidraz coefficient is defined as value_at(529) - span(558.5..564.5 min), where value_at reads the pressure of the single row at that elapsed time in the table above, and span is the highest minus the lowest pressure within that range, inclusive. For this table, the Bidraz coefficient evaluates 2.40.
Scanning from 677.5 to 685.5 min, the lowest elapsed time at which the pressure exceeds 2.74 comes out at 678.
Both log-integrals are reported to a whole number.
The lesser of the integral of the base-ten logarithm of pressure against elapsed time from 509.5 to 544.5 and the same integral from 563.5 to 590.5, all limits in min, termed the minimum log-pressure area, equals 13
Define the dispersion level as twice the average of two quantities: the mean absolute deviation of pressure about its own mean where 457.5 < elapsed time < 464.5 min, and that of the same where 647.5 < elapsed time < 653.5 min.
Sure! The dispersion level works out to 0.26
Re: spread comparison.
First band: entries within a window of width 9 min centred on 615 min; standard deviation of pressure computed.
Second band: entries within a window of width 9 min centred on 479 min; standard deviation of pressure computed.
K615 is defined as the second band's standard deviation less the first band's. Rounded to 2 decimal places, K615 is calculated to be -0.08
